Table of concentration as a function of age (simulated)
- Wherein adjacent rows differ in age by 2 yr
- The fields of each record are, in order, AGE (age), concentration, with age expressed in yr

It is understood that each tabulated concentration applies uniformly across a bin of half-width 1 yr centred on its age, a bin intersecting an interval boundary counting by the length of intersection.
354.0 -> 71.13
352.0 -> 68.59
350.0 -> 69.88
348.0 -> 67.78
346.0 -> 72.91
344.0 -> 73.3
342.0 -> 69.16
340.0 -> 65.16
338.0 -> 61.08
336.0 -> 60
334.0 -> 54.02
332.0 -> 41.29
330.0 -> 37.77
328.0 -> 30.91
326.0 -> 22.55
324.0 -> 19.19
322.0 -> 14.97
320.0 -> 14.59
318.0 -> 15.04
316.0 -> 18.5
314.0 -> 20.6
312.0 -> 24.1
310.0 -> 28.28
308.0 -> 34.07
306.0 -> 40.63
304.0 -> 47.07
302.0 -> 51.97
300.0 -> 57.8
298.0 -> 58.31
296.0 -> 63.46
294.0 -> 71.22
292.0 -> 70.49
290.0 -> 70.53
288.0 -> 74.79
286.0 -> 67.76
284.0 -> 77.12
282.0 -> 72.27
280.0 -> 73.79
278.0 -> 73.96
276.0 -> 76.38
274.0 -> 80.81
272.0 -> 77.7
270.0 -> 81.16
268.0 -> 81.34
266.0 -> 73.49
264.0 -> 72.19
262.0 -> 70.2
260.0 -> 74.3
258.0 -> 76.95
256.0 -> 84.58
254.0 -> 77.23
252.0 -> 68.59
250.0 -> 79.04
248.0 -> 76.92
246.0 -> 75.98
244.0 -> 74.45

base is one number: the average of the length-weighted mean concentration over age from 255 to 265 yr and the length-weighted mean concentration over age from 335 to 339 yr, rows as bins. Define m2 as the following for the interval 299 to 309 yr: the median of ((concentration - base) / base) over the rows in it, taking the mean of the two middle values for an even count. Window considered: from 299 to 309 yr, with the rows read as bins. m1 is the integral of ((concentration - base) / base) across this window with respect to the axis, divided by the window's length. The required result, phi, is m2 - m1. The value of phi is 0.011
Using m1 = -0.32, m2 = -0.31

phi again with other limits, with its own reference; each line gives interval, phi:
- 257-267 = 0.001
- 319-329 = -0.018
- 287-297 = 0.006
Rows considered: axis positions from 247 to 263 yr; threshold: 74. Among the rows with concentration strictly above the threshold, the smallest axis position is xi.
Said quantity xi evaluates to 248.0 yr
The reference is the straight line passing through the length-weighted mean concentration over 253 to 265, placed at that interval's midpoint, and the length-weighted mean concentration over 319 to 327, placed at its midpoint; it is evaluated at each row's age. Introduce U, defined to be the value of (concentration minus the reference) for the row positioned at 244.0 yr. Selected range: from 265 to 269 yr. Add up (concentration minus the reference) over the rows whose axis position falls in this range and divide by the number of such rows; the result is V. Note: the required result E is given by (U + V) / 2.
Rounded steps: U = -15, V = 9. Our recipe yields -3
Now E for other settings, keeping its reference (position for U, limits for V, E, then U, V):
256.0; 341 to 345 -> 39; 6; 72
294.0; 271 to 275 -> 22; 27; 16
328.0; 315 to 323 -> 6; 18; -6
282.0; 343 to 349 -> 46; 17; 74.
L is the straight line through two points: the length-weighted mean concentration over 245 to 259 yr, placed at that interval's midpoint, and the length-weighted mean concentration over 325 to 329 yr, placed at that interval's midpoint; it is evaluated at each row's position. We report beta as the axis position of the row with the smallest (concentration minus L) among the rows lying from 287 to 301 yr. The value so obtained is 298.0 yr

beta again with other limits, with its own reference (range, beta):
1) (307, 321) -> 318.0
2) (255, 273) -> 262.0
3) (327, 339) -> 328.0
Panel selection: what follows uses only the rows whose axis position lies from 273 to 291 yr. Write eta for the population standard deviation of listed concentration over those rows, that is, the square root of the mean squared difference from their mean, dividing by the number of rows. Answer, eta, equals 3.6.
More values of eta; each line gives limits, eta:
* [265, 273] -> 3.2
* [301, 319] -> 12.4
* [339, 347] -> 3.3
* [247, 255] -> 4.0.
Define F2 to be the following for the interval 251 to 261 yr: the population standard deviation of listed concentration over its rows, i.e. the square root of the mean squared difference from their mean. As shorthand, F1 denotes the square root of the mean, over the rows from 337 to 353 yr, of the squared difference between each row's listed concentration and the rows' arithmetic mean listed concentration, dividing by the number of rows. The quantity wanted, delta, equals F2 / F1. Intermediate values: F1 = 4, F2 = 5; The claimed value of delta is 1.4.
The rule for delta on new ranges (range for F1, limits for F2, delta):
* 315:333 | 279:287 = 0.3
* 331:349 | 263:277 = 0.4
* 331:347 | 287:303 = 0.8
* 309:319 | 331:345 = 2.1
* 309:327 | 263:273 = 0.9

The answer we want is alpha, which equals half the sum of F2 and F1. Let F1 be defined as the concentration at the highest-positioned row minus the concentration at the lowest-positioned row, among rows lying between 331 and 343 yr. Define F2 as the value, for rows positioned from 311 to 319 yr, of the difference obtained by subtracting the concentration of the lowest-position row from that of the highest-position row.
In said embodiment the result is 9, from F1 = 28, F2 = -9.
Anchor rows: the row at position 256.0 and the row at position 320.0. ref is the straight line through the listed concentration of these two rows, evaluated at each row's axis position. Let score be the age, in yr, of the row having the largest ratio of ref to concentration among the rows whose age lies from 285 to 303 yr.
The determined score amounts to 286.0 yr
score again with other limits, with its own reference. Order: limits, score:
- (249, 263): 252.0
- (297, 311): 310.0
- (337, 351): 338.0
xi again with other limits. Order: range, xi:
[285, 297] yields 288.0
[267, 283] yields 268.0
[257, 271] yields 258.0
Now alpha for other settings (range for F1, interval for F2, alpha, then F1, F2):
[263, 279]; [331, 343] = 15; 2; 28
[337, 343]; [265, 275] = 8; 8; 7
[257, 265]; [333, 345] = 7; -5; 19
